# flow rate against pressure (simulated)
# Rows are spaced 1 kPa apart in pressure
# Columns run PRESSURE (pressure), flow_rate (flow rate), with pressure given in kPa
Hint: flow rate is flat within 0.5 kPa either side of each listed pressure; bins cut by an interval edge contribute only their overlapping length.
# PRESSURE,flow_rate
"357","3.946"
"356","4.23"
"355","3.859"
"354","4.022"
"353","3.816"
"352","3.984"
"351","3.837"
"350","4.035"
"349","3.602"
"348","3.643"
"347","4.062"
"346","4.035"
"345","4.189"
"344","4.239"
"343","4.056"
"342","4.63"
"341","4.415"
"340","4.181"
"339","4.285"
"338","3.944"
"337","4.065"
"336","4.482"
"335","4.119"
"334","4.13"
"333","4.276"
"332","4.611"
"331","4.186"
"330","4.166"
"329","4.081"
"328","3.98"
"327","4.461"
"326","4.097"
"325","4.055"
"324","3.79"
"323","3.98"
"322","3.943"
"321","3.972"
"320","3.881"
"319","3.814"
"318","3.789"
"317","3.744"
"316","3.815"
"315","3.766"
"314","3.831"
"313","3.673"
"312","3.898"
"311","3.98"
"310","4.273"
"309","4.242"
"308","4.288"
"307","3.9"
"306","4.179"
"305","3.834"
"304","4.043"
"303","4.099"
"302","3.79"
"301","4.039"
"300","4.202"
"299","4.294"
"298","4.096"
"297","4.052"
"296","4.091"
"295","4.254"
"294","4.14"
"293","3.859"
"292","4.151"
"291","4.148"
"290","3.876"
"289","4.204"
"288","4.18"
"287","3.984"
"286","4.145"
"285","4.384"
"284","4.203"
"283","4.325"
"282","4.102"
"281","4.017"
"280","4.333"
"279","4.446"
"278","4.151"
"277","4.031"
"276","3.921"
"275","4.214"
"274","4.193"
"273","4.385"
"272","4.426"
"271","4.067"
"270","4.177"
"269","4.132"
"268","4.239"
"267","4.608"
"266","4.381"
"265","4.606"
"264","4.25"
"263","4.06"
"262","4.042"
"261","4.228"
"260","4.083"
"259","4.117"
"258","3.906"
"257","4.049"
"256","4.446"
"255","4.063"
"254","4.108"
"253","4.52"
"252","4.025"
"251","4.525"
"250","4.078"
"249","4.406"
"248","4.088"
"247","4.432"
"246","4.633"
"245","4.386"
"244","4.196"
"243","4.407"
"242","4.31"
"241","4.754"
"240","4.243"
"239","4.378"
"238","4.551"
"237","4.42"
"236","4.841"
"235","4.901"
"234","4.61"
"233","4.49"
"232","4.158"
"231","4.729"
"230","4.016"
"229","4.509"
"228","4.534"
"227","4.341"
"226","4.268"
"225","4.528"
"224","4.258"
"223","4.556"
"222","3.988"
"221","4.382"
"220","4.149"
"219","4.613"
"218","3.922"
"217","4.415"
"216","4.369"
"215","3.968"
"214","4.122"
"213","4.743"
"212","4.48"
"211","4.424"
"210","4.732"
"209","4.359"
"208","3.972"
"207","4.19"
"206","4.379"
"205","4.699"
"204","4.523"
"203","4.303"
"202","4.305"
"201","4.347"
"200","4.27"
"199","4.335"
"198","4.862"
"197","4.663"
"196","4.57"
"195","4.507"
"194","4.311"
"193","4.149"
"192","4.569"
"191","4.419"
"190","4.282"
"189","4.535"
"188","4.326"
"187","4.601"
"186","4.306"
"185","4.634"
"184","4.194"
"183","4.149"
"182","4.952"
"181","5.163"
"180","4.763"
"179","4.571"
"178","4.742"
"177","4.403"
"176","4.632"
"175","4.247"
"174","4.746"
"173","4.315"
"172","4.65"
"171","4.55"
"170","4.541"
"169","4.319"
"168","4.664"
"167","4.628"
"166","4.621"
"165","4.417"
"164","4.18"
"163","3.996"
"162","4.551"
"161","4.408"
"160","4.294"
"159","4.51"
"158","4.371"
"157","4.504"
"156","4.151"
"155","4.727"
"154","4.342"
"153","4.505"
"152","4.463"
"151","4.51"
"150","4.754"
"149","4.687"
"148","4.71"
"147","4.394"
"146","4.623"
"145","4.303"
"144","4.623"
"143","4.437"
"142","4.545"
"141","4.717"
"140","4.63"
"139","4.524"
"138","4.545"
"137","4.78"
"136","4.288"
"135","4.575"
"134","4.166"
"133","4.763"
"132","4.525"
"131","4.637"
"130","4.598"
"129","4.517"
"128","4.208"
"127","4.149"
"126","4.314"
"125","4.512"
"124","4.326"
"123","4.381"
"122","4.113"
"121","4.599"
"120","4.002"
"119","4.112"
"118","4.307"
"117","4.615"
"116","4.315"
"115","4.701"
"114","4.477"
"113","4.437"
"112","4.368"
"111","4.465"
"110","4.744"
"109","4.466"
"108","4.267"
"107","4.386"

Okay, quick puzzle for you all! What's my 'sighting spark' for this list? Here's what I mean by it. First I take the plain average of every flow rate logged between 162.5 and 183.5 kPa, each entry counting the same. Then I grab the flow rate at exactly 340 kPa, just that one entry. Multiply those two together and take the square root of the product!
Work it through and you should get 4.35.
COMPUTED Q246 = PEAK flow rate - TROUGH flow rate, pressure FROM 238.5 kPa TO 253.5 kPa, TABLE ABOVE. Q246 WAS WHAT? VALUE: 0.73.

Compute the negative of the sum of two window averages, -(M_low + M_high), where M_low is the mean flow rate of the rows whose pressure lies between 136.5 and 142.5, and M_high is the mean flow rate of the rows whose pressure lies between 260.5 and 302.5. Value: -8.8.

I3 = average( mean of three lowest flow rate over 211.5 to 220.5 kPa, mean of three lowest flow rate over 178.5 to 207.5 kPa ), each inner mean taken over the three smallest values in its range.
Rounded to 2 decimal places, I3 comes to 4.08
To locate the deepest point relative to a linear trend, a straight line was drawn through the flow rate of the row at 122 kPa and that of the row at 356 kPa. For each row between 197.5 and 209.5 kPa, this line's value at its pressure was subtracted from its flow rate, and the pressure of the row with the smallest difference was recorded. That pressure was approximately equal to 208 kPa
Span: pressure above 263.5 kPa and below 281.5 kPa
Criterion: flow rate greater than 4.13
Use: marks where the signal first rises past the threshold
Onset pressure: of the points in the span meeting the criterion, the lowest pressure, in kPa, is 264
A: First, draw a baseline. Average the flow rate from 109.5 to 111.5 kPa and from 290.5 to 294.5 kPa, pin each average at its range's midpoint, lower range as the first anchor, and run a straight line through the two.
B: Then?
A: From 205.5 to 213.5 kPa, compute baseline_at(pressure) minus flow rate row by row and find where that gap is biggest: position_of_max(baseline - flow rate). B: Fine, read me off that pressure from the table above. 208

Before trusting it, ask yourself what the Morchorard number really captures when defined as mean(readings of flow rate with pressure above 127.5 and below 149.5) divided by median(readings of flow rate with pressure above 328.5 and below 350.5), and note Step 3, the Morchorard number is 1.09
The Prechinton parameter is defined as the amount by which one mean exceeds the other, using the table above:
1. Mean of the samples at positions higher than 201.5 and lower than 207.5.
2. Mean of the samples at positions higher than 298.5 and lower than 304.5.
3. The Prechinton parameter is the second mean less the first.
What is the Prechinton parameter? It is -0.32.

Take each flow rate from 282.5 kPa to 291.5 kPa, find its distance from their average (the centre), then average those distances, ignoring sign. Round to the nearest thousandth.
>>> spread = 0.109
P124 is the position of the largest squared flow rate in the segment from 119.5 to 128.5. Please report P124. 121 kPa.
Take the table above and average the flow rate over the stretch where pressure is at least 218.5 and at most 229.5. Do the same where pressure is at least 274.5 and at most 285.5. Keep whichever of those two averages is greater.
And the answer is 4.38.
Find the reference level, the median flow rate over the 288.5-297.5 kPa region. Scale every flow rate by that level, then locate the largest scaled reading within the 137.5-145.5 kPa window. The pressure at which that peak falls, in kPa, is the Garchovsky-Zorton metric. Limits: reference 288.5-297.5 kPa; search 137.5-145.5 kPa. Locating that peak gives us 141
